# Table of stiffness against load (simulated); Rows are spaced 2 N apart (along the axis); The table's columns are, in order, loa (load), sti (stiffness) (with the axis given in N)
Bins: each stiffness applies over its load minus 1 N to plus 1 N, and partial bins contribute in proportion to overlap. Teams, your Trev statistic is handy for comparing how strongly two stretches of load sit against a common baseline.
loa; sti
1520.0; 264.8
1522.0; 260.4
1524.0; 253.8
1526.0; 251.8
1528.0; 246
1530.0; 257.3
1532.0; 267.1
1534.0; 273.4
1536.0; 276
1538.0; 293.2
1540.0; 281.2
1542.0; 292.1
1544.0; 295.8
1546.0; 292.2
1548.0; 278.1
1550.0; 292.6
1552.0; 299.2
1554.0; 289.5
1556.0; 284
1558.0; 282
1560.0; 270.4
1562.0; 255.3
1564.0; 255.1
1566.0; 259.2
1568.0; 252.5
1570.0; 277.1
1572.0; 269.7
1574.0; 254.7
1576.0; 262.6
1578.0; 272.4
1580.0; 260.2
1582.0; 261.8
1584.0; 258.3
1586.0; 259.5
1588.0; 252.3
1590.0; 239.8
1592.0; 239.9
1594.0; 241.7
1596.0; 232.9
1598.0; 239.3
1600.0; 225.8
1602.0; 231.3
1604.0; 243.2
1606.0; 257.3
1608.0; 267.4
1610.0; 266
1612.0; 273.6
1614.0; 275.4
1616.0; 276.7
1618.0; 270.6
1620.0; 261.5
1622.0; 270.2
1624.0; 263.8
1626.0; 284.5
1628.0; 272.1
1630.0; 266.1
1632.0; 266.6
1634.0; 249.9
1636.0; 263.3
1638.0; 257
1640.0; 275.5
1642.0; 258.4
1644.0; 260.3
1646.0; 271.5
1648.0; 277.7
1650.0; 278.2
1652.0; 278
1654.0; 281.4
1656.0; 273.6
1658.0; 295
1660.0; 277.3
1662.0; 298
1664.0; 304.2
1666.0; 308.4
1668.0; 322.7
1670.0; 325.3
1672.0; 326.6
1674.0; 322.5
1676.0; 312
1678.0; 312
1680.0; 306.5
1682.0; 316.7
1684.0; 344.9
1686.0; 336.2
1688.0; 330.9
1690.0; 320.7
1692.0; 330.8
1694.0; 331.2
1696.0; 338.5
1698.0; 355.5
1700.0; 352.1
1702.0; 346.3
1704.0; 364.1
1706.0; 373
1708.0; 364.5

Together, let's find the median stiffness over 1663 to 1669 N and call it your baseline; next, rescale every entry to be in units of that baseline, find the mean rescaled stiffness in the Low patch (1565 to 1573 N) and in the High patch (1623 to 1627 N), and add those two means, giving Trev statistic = 1.747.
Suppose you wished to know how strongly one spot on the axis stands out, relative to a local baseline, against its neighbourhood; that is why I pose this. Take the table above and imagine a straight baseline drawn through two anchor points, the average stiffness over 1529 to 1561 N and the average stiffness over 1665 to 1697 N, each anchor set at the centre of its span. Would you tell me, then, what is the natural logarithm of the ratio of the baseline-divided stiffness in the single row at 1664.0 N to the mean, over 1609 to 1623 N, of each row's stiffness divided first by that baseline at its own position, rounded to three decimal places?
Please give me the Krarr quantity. 0.070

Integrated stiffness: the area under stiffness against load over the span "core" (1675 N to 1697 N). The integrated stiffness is 7161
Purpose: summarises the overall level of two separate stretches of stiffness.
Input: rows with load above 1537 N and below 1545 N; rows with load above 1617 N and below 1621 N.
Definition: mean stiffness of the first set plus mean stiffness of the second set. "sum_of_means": 557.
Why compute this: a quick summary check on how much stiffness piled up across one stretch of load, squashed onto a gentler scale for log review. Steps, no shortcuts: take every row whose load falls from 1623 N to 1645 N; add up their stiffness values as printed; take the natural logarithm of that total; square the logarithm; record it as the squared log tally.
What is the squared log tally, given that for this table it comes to 63.7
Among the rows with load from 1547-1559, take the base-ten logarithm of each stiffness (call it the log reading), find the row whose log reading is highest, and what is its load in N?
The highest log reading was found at 1552.0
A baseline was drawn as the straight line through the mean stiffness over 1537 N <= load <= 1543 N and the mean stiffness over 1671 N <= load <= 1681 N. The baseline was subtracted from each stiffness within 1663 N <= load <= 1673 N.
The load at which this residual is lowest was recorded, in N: 1664.0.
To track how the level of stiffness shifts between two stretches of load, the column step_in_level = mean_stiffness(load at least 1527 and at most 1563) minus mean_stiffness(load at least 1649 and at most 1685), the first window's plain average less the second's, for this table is -25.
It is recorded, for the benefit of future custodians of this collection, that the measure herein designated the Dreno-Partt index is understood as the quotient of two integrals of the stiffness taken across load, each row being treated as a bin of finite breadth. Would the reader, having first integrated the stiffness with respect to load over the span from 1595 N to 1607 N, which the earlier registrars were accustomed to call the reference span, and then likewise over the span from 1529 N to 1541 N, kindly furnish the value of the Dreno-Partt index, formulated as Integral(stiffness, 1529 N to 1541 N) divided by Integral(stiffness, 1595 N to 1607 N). 1.15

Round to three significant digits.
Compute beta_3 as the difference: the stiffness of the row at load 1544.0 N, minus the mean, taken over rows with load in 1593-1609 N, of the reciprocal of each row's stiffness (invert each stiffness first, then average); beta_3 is 296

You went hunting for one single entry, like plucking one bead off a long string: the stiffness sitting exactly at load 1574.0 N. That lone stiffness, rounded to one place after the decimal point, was 254.7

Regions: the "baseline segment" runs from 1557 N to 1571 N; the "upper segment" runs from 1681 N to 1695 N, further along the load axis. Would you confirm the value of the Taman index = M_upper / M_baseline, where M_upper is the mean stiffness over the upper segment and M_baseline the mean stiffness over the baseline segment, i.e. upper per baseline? 1.25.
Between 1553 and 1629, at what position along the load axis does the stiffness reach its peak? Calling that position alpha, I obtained 1554.0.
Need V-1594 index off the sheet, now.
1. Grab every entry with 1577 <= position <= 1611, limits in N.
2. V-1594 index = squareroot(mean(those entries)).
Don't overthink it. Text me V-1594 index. 15.8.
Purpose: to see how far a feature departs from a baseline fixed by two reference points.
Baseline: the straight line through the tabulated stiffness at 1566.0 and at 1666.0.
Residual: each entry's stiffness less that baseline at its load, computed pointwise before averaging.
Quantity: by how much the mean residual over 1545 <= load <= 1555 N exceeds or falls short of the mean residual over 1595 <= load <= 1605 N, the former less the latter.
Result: 80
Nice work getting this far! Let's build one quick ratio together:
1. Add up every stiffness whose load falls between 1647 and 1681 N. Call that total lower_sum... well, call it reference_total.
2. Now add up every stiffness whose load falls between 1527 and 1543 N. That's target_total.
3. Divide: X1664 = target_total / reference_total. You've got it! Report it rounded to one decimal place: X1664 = 0.4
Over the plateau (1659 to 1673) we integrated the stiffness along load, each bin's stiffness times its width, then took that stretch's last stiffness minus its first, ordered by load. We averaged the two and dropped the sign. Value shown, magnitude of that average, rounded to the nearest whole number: 2187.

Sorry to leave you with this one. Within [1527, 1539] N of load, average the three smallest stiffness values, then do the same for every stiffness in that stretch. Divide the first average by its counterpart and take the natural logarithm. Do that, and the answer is -0.046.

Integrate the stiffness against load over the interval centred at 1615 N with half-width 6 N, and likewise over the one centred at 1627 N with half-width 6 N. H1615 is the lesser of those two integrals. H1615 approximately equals 3247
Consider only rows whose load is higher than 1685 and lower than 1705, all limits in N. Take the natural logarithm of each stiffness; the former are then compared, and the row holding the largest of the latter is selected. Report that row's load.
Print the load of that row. 1704.0 N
